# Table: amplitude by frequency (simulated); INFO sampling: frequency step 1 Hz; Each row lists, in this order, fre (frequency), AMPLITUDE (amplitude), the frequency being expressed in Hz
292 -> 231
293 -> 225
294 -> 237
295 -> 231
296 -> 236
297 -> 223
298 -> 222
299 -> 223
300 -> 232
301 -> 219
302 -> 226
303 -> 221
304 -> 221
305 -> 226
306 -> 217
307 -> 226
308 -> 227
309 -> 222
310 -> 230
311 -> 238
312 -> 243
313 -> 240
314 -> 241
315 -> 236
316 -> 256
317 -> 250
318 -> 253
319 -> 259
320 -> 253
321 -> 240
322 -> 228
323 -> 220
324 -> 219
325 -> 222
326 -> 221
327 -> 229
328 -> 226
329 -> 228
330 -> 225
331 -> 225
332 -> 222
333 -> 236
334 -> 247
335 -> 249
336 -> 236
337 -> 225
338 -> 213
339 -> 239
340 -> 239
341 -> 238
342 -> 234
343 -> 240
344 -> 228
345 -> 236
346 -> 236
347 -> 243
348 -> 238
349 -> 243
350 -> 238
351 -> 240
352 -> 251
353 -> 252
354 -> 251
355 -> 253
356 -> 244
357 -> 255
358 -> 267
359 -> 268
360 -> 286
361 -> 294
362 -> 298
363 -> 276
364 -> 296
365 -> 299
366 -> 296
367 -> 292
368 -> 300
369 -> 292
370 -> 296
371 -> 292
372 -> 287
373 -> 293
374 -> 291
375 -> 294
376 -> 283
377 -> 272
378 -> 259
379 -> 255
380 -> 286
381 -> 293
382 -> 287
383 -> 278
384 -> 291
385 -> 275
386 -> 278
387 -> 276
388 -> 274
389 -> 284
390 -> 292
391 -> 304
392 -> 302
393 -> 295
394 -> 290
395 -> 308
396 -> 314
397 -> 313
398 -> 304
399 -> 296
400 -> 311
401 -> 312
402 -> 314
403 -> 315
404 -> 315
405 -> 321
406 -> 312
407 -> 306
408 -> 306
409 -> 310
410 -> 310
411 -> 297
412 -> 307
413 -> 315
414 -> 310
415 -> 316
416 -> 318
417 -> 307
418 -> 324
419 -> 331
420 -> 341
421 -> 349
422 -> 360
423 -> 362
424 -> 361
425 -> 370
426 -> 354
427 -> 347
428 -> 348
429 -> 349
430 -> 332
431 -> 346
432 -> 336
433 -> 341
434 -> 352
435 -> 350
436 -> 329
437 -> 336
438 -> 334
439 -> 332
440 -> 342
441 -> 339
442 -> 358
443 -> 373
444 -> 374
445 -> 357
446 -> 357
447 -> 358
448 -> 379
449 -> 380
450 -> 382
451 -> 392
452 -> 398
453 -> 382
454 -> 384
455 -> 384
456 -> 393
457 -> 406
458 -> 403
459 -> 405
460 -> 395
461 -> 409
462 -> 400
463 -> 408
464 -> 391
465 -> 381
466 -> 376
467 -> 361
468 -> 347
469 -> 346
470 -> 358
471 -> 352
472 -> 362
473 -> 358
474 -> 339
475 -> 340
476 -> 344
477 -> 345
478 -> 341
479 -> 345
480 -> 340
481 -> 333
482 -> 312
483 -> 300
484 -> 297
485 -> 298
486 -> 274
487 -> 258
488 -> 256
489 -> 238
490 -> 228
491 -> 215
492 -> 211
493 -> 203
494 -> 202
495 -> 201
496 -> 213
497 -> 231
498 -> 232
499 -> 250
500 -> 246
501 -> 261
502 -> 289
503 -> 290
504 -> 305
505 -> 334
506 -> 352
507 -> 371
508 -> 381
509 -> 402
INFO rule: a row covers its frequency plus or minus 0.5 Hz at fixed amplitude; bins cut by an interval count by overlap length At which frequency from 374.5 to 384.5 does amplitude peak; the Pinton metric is 375 Hz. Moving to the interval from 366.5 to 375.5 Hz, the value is 368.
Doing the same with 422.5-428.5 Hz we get 425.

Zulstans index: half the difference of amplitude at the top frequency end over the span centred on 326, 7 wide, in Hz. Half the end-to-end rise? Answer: 4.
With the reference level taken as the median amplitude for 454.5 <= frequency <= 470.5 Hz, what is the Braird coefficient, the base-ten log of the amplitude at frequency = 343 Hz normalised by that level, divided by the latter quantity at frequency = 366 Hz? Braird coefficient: 1.7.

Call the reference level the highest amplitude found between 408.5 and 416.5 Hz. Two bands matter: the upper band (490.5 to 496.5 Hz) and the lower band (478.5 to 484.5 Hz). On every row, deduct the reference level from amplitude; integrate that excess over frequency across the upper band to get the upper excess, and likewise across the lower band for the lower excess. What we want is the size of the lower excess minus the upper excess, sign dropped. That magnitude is 682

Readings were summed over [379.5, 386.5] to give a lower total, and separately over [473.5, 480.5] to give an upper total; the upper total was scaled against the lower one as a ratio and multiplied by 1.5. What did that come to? 1.81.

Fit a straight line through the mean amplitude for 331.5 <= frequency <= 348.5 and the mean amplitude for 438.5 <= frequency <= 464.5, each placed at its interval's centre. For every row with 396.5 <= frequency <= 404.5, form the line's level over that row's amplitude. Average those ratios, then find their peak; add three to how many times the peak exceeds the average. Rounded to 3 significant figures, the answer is 4.04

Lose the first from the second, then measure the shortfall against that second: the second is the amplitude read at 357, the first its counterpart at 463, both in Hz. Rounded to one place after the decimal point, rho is -0.6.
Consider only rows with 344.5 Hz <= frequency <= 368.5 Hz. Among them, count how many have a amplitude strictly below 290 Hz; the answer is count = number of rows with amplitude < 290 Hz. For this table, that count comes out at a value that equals 17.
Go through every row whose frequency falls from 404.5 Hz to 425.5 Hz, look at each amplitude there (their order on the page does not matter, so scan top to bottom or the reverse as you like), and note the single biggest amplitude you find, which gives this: 370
